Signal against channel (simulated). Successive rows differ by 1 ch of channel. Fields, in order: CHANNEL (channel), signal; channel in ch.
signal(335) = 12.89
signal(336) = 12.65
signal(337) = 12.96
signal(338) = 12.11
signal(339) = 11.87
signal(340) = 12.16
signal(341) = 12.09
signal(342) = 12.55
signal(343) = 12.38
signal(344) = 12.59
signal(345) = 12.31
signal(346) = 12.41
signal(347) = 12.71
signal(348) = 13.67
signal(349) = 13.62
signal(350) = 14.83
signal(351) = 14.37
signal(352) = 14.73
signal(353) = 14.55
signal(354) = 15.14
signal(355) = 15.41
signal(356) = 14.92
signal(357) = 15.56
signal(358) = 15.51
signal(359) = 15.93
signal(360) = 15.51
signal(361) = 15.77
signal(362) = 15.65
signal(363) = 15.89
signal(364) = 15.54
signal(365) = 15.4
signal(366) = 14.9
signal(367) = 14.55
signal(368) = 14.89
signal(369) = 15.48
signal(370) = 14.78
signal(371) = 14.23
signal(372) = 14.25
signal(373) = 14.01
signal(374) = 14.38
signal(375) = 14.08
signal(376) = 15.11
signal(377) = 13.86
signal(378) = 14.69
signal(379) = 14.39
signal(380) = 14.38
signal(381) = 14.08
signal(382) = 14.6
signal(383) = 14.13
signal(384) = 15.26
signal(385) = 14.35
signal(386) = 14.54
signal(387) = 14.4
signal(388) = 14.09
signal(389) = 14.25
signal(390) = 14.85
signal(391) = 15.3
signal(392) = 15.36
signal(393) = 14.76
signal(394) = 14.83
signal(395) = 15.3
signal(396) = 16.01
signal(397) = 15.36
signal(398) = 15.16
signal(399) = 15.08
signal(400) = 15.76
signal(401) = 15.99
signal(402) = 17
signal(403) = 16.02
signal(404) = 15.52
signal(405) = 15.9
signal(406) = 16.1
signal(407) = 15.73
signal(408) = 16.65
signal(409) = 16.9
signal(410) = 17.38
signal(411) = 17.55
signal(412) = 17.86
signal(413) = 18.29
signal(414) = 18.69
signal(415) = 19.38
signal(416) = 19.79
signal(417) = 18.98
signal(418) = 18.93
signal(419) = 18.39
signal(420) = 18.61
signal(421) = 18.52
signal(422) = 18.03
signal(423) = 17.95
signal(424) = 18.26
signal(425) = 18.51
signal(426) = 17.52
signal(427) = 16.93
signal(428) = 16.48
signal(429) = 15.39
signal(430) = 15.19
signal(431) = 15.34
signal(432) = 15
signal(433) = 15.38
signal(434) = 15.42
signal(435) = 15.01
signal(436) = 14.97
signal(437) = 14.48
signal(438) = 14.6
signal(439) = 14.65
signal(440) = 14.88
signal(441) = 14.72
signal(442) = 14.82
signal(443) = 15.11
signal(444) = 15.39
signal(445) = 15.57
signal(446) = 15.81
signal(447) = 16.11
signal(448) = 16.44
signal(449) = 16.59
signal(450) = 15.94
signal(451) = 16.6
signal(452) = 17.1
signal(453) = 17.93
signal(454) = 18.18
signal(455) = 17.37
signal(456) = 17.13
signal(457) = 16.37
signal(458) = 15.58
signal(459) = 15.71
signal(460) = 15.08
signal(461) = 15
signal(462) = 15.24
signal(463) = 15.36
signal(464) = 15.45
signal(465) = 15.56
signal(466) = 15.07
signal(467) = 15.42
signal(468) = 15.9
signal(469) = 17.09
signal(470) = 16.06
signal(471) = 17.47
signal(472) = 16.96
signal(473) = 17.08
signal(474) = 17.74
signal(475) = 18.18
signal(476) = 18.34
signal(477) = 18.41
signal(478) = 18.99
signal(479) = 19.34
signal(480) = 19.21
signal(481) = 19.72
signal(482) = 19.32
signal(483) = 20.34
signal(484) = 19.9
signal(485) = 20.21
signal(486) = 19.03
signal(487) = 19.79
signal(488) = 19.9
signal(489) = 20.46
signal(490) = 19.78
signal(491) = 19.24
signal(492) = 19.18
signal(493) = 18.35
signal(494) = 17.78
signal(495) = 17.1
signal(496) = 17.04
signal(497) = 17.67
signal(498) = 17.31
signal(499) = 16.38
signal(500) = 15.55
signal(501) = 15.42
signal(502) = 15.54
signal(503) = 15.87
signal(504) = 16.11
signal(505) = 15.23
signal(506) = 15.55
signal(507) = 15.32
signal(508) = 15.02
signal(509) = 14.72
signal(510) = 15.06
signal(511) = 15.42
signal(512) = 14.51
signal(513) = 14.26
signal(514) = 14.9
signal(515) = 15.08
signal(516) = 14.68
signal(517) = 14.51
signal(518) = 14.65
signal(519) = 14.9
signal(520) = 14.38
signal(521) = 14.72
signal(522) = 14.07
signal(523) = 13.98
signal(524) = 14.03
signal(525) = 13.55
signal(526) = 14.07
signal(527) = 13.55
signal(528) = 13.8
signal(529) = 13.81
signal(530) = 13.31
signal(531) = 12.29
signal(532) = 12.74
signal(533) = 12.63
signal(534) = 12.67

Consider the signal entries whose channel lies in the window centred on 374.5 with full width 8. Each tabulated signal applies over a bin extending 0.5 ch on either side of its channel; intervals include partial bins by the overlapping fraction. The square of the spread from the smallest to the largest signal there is 1.6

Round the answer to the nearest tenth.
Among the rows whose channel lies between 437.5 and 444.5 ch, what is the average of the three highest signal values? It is 15.1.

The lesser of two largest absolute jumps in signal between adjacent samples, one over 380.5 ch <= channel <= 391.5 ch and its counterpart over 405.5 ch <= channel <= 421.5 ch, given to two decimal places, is 0.92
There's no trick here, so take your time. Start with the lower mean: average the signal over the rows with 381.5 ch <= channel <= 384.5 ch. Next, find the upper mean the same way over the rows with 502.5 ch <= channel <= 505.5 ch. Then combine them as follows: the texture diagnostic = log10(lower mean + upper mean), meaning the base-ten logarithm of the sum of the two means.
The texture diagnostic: 1.48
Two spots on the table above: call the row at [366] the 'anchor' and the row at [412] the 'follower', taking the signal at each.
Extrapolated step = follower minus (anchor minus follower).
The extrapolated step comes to 21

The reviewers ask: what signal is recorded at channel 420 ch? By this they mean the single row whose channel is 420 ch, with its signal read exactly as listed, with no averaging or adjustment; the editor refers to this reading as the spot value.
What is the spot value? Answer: 18.61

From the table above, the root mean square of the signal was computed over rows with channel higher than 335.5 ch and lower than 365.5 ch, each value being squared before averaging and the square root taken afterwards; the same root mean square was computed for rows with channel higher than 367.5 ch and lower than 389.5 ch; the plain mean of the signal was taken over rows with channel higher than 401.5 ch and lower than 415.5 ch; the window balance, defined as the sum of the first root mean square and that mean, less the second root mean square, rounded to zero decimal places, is 17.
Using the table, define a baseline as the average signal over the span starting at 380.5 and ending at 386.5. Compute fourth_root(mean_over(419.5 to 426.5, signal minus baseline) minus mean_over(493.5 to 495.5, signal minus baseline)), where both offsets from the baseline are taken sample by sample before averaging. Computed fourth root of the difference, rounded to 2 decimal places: 0.93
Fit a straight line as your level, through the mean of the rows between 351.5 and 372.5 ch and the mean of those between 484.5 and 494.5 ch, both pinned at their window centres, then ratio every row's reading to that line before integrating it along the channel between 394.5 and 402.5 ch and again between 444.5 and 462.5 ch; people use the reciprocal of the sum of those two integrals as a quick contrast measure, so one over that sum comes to 0.042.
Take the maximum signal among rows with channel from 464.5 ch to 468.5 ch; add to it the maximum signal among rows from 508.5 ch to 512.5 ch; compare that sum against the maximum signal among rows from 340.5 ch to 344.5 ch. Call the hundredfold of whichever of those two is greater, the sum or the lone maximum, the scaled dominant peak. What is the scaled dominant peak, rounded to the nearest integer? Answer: 3132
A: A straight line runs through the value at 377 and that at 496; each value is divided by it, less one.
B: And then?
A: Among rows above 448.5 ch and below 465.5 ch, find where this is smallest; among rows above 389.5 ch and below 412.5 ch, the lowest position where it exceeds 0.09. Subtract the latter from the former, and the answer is 65 ch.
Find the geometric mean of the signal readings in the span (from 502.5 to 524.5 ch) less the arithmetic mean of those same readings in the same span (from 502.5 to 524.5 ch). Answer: -0.010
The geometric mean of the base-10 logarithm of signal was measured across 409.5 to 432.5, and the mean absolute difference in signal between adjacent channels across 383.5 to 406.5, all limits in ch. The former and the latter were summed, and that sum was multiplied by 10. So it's 16.8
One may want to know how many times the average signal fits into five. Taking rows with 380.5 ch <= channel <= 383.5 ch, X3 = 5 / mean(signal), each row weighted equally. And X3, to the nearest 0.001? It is 0.350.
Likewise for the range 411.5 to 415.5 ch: 0.269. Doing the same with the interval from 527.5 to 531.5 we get 0.376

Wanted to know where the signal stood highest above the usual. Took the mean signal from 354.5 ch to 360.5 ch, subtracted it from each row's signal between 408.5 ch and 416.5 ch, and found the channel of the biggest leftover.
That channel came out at 416 ch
